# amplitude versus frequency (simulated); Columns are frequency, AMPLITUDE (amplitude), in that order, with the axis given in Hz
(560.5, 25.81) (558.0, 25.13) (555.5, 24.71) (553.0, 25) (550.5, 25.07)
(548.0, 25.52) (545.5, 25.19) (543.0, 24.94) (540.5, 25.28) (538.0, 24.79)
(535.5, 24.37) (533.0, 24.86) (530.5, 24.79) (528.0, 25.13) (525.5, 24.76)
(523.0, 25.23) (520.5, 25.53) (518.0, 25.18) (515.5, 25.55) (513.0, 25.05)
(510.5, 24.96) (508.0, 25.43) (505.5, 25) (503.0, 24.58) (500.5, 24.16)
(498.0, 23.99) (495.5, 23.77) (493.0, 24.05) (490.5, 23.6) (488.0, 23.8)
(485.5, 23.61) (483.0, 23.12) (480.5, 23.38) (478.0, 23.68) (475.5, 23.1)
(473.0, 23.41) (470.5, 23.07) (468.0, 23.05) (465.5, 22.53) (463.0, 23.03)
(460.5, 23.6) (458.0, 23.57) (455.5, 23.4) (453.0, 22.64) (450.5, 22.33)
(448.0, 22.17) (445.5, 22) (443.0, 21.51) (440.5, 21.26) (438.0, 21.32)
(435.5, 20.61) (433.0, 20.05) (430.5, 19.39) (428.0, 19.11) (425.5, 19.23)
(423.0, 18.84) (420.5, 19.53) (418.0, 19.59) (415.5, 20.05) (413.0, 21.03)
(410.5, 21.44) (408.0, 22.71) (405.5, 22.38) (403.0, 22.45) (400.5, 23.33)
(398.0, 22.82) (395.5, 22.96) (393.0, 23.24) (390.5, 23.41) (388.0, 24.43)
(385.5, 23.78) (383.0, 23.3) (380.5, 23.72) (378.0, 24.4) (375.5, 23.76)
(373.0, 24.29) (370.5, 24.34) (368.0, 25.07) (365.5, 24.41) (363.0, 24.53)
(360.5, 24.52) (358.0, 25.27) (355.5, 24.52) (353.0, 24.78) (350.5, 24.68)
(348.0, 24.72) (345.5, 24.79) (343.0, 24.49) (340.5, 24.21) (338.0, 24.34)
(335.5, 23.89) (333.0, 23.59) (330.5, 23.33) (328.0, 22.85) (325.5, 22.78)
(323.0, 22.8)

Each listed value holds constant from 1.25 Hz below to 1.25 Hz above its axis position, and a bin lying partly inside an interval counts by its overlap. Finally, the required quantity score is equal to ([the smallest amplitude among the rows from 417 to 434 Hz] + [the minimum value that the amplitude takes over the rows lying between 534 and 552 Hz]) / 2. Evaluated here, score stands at 21.6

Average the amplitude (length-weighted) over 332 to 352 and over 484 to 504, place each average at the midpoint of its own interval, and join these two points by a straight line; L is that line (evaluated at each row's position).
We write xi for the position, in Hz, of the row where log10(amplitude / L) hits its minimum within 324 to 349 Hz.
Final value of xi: 325.5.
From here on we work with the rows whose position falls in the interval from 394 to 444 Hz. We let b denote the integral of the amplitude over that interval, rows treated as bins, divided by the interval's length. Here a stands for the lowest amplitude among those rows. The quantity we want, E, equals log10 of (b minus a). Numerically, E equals 0.3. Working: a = 18.84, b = 21.0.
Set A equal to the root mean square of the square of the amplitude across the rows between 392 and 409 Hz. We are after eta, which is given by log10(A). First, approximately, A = 522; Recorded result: 2.72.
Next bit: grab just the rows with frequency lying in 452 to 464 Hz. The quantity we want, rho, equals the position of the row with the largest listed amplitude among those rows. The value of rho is 460.5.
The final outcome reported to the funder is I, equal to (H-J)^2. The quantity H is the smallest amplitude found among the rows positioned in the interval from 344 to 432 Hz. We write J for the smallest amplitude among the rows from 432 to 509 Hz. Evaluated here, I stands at 1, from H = 18.84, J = 20.05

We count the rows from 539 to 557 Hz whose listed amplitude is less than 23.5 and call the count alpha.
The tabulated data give 0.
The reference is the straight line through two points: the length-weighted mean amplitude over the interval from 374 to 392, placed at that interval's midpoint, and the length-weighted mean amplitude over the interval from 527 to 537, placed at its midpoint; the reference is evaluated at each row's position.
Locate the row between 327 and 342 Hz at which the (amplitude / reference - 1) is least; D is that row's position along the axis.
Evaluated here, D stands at 328.0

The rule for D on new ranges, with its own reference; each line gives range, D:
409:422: 420.5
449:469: 450.5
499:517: 500.5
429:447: 430.5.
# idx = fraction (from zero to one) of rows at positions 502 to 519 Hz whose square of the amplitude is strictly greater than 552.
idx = 1.0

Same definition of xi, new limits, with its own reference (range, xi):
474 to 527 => 475.5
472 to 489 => 475.5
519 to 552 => 535.5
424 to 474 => 428.0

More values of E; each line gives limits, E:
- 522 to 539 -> -0.3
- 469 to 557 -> 0.2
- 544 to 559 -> -0.4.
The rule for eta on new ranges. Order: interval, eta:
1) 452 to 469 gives 2.73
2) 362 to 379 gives 2.78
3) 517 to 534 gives 2.80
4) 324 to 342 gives 2.75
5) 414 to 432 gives 2.58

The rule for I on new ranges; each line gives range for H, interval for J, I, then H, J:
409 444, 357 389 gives 20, 18.84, 23.3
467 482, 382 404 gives 0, 23.05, 22.45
